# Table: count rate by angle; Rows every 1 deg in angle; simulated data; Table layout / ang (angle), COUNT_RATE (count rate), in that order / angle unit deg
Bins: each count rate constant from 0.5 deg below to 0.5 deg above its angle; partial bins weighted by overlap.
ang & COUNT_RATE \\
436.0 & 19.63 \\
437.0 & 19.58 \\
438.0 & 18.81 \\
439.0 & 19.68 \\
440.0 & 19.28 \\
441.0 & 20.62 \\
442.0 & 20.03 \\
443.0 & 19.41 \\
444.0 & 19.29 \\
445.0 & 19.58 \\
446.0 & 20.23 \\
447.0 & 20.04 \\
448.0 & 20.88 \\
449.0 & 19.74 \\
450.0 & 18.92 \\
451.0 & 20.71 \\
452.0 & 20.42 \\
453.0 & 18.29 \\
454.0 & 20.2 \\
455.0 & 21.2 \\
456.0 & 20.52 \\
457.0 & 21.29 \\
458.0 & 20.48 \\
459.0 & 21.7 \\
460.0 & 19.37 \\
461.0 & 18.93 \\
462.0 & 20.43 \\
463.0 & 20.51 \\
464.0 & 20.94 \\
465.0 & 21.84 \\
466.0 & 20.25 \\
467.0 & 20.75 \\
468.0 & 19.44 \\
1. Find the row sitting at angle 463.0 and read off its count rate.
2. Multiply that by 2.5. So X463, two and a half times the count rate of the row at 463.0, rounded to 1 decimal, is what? 51.3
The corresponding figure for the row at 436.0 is 49.1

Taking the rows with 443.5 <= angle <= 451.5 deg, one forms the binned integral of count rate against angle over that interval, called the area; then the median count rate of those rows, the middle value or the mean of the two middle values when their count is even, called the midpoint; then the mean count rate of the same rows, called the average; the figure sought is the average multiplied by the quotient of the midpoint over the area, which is 2.49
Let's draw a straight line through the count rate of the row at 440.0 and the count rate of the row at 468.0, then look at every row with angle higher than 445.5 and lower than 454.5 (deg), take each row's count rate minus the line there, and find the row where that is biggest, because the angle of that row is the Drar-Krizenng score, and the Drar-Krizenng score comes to 448.0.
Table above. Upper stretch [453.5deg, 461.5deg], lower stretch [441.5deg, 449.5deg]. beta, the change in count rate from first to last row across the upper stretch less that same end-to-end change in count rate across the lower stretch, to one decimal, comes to -1.0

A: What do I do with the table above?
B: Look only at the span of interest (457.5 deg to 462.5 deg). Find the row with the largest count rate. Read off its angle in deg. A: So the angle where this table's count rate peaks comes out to 459.0 deg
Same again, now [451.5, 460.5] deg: 459.0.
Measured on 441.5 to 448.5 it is 448.0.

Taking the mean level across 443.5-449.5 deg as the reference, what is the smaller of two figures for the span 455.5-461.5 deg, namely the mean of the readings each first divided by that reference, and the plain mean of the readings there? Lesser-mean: 1.02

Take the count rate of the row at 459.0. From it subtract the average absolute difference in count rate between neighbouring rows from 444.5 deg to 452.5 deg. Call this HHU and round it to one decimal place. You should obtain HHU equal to 20.9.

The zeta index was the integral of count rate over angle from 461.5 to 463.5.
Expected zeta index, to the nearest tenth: 40.9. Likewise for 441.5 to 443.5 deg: 39.4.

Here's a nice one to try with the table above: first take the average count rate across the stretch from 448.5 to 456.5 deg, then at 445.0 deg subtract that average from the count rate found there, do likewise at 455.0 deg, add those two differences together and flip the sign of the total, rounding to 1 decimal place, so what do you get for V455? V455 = -0.8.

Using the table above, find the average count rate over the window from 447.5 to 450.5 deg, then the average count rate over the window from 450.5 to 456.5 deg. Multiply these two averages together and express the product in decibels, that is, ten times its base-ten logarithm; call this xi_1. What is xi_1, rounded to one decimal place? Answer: 26.0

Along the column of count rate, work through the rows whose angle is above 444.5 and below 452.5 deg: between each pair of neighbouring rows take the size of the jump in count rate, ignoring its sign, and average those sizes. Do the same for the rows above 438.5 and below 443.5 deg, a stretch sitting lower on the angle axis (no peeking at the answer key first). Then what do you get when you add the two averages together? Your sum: 1.55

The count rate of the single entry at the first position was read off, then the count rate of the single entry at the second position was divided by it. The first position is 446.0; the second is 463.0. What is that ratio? 1.01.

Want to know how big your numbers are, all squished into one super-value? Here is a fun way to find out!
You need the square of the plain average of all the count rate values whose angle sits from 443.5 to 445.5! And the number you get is 378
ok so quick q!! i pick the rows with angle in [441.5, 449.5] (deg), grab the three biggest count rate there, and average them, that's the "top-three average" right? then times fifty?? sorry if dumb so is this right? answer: 1019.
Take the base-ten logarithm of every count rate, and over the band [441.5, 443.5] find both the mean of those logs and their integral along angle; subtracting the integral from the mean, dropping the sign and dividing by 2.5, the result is 0.518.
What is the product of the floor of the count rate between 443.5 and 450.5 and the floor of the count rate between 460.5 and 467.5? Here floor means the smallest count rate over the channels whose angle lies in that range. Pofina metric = 358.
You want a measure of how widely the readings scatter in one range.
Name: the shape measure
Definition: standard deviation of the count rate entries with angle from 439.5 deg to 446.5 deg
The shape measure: 0.5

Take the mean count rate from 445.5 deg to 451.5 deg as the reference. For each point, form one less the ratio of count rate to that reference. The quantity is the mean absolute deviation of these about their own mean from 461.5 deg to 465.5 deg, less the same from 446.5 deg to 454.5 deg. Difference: -0.011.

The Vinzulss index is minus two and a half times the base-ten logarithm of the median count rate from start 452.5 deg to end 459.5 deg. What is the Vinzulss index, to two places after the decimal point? -3.28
